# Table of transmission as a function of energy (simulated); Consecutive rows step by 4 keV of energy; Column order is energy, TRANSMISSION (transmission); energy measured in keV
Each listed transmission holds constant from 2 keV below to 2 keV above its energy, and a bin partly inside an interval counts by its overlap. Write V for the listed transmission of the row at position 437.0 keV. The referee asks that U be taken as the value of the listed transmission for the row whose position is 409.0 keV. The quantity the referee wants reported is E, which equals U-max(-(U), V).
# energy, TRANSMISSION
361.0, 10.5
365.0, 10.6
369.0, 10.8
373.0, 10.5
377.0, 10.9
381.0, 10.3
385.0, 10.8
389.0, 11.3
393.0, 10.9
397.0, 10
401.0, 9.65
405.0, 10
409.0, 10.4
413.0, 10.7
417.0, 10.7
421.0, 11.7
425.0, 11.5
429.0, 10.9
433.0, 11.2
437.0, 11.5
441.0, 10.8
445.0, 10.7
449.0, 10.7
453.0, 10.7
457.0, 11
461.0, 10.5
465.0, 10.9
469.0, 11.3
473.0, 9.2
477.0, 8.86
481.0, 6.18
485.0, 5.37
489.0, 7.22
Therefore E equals -1.1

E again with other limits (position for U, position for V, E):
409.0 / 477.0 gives 1.5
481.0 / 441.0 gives -4.6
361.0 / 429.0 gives -0.4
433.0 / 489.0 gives 4.0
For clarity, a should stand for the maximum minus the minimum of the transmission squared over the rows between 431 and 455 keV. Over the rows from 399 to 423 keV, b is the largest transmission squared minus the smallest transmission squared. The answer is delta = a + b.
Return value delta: 62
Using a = 18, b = 44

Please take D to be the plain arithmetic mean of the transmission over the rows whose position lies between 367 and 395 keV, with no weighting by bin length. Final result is 10.8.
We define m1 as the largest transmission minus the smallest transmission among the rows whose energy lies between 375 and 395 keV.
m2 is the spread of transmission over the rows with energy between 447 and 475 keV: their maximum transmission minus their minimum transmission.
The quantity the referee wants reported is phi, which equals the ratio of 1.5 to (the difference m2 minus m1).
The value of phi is 1.4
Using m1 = 1.00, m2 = 2.1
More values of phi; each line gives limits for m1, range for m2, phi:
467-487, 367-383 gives -0.3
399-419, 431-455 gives -6.0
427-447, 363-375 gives -3.0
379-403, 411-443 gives -2.3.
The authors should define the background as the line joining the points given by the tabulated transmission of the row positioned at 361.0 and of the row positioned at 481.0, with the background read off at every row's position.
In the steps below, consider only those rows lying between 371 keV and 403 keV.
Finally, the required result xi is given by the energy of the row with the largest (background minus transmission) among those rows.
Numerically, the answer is 373.0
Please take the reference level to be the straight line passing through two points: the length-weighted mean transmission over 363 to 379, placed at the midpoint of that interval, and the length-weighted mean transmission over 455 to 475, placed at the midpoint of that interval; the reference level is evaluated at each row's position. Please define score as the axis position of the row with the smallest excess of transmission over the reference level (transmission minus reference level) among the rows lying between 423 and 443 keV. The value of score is 441.0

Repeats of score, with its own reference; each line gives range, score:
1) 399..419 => 401.0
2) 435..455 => 445.0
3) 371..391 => 381.0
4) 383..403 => 401.0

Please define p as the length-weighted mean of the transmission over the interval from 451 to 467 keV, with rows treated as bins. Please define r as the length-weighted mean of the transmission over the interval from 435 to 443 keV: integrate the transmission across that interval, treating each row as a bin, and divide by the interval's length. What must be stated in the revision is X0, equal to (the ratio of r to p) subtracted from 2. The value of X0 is 0.97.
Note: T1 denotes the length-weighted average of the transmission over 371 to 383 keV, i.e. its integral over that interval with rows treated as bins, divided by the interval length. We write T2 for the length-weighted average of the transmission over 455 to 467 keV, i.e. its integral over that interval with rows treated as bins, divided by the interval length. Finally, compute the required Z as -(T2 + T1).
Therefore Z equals -21.4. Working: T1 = 10.6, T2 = 10.8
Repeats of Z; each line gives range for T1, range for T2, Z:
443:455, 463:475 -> -21.2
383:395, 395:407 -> -20.9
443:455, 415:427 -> -22.0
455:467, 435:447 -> -21.8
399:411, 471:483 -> -18.1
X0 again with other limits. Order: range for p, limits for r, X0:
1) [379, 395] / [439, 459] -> 1.00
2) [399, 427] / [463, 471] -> 0.96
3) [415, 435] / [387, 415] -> 1.07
